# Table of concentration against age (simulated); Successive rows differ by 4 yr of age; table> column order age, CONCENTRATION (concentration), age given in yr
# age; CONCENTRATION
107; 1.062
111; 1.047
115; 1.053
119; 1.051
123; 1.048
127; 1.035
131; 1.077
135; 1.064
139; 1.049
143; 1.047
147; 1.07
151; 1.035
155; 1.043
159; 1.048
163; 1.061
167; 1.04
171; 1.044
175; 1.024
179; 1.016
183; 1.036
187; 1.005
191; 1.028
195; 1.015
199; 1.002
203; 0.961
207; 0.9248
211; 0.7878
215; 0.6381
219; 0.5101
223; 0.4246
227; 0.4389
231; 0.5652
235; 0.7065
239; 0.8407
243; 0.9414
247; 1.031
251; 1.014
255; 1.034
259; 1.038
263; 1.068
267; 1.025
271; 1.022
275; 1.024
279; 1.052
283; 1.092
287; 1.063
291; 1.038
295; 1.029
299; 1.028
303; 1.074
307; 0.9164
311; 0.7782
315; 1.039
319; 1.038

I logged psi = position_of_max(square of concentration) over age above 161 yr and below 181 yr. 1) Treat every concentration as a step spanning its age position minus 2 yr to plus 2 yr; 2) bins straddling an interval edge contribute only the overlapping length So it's 163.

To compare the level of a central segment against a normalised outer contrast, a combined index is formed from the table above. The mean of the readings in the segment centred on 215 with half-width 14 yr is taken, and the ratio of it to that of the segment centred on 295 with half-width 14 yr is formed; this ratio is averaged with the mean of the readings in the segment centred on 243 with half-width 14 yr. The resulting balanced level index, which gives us 0.76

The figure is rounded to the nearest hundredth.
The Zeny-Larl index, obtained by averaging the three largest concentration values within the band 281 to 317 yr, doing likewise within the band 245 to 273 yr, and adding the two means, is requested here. 2.12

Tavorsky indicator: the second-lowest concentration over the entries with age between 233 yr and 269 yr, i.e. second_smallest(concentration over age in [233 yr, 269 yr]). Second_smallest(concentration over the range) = 0.8407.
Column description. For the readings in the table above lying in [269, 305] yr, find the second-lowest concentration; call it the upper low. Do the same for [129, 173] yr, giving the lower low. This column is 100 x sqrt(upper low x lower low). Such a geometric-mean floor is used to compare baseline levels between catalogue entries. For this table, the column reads 103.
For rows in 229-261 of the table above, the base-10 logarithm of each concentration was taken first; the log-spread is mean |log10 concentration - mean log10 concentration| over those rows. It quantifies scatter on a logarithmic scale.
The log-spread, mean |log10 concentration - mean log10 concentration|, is 0.08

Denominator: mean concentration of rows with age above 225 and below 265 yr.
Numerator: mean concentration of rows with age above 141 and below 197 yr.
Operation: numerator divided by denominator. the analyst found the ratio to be 1.19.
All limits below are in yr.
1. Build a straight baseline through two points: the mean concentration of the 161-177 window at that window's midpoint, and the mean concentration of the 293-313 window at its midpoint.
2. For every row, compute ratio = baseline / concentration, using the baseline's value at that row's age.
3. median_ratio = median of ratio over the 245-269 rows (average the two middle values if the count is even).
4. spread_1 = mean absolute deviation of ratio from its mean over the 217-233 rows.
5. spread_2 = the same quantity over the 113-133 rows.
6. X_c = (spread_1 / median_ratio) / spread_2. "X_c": 22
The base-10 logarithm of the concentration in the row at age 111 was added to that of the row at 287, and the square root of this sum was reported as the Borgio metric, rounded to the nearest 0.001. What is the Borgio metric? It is 0.216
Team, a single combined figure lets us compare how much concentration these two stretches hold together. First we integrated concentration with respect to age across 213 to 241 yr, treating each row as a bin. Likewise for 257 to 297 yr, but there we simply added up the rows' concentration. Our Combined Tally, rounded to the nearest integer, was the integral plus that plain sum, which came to 27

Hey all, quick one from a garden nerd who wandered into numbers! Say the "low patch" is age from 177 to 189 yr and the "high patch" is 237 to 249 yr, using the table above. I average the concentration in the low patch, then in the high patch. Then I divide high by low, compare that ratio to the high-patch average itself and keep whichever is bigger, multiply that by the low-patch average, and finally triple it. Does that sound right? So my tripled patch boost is 2.9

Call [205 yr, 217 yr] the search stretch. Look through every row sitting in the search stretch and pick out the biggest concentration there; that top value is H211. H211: 0.9248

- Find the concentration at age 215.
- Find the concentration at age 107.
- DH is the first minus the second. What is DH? -0.42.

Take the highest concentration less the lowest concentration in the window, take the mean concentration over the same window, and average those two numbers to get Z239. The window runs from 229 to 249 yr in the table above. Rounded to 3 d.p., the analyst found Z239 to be 0.641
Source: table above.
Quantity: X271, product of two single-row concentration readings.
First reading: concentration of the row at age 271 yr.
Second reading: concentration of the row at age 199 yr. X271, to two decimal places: 1.02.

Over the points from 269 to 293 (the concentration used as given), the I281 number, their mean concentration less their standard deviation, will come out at 1.02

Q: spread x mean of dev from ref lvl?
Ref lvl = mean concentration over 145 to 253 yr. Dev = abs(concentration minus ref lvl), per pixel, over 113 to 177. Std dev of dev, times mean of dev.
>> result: 0.002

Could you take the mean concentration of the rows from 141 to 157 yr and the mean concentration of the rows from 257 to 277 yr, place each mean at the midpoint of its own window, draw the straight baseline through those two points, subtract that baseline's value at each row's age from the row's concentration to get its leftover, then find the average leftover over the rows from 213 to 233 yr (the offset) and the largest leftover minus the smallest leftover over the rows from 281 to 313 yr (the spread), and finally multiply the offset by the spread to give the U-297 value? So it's -0.163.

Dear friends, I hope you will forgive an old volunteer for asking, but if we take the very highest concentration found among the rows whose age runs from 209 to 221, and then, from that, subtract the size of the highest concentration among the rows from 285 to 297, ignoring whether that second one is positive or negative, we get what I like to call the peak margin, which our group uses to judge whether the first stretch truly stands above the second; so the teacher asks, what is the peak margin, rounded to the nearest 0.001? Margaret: -0.275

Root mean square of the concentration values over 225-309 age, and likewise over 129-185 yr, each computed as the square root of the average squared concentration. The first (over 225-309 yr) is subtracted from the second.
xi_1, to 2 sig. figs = 0.077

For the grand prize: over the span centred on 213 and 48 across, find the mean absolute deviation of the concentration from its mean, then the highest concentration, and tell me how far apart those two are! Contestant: 0.825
